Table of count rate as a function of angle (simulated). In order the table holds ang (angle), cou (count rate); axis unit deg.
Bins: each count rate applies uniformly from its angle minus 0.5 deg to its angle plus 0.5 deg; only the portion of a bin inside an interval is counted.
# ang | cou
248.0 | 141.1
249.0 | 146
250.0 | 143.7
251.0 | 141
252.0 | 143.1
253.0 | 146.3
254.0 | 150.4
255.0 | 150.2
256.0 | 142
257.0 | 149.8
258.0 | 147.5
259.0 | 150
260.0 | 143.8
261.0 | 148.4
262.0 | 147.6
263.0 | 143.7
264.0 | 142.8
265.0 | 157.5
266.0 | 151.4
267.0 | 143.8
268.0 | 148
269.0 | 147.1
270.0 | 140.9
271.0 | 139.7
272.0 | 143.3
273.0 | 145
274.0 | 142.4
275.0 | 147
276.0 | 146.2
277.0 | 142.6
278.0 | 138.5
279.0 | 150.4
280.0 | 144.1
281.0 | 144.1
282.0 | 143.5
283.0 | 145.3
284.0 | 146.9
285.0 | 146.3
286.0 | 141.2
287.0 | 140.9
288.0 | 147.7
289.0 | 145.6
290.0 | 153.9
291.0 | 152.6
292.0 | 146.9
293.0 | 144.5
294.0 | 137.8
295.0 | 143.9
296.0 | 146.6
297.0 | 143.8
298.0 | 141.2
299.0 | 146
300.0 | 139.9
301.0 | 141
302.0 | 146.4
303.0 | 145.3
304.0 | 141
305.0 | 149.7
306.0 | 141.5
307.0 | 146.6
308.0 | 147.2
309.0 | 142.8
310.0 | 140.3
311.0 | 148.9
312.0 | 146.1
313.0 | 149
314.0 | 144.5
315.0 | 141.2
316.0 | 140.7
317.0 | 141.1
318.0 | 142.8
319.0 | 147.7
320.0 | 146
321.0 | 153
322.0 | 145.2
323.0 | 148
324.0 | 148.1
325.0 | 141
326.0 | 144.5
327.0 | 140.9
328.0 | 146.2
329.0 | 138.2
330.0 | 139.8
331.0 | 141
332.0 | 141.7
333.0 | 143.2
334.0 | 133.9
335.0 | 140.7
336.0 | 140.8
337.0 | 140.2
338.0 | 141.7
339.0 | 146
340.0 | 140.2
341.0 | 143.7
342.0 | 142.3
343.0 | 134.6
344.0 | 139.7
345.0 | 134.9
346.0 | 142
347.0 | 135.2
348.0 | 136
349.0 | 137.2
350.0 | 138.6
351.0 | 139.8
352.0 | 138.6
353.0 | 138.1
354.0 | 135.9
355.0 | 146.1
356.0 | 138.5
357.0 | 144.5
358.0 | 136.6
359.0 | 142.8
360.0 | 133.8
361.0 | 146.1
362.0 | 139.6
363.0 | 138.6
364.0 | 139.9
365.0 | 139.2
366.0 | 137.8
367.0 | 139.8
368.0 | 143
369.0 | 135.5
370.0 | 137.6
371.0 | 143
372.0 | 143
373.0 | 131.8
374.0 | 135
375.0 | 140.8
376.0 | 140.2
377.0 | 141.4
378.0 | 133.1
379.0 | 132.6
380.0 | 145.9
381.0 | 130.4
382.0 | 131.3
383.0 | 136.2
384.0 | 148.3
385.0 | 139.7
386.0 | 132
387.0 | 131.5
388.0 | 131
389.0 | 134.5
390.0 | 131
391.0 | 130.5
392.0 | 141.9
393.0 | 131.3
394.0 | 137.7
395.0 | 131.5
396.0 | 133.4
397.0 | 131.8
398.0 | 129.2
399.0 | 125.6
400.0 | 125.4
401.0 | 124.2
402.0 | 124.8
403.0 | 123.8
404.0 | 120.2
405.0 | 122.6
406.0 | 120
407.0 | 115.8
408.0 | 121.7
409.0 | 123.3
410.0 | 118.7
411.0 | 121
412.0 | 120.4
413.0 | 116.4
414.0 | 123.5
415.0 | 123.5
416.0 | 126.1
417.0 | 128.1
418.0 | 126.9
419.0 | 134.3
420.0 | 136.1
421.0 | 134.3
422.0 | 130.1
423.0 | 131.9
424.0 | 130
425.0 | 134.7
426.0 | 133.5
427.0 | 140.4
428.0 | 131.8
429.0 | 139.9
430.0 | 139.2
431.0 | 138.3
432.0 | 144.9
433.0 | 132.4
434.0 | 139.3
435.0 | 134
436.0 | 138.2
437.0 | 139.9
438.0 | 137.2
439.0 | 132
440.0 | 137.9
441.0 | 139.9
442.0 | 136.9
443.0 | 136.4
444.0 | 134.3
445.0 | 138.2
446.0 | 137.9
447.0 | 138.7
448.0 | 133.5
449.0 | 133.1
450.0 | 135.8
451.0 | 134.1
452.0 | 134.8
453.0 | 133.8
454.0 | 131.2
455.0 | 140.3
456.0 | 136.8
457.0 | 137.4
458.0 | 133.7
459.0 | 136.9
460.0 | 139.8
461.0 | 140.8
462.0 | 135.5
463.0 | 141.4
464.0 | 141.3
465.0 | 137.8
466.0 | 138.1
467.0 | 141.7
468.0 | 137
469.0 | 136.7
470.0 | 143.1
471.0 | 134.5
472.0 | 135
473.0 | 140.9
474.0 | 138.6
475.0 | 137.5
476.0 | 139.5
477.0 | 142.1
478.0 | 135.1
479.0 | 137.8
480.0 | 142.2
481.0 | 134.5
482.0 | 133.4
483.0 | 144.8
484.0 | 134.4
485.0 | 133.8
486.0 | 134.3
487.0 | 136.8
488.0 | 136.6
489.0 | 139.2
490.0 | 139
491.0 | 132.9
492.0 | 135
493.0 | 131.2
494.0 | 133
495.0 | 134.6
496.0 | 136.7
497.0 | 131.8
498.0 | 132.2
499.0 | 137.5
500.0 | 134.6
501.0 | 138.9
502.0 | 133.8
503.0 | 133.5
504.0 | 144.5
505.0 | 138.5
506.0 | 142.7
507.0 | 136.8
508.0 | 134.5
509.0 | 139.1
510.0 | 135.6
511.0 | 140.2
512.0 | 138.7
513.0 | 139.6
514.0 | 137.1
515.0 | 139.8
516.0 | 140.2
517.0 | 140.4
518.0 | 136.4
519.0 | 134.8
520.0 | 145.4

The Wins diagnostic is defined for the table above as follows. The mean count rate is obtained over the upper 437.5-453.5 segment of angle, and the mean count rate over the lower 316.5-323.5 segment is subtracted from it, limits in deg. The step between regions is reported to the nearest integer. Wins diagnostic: -10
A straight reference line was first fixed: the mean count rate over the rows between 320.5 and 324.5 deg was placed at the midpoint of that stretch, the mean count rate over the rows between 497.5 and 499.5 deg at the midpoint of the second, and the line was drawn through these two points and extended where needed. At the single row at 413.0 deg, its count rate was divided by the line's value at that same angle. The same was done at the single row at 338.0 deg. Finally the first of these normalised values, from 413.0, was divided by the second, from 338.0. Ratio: 0.86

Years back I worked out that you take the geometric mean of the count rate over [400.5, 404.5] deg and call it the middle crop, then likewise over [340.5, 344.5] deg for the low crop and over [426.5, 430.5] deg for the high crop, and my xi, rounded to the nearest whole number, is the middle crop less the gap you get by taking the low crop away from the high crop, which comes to 125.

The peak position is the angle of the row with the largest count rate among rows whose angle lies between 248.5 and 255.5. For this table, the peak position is 254.0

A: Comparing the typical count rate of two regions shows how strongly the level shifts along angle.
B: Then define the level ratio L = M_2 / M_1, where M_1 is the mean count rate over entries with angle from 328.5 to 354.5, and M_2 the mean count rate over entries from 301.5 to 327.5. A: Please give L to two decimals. 1.04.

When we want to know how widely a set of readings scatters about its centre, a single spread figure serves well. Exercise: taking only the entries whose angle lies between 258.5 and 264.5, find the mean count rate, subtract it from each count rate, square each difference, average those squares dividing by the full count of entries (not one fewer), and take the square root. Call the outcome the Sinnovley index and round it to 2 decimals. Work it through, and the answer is 2.73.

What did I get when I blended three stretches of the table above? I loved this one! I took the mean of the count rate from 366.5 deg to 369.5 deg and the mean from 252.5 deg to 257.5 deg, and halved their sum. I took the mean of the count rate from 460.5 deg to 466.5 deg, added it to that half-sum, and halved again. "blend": 141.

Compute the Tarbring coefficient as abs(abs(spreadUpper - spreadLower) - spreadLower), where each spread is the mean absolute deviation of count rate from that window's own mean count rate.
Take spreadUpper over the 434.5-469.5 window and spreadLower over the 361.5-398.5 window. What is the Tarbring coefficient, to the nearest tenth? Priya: 2.2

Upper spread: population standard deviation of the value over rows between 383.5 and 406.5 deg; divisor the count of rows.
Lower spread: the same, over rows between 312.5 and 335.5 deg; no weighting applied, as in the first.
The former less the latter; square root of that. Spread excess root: 1.7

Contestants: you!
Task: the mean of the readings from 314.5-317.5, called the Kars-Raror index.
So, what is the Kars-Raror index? 141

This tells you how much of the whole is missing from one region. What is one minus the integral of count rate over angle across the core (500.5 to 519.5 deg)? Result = -2624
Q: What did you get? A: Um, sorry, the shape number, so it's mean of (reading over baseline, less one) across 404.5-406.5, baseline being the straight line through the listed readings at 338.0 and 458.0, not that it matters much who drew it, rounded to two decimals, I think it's -0.12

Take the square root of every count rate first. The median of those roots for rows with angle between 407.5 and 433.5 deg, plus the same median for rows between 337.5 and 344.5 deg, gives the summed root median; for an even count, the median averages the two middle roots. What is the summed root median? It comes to 23.3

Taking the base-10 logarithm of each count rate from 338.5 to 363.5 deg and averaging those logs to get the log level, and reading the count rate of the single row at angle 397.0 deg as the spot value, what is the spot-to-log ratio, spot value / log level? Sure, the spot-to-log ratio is 61.5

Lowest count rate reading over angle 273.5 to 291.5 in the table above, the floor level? 138.5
